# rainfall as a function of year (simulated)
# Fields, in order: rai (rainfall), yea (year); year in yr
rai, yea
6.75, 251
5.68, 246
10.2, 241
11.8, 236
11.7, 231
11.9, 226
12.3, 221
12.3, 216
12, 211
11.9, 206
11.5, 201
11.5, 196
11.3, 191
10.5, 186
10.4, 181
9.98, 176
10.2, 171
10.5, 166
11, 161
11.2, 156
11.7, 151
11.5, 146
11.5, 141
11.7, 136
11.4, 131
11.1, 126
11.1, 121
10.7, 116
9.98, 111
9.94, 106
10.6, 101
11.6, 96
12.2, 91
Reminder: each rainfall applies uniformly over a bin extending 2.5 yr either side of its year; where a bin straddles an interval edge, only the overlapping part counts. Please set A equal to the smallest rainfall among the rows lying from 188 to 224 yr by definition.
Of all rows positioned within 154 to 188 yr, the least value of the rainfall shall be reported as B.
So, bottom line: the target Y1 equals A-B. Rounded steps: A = 11.3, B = 9.98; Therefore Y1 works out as 1.3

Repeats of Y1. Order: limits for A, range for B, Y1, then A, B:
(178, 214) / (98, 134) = 0.5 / 10.4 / 9.94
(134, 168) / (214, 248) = 4.8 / 10.5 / 5.68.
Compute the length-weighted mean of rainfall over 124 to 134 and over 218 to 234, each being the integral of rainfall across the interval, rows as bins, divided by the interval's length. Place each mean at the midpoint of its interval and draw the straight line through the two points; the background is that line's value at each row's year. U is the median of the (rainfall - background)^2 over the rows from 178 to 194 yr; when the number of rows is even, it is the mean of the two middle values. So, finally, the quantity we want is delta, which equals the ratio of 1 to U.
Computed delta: 1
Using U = 1.41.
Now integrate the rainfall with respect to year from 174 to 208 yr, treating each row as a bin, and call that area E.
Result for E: 374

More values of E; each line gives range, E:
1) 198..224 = 312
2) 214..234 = 241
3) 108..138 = 329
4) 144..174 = 330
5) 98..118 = 207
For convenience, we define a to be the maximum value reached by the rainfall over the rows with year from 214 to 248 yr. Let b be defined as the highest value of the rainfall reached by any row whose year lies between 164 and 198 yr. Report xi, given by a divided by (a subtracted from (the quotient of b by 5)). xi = -1.23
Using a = 12.3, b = 11.5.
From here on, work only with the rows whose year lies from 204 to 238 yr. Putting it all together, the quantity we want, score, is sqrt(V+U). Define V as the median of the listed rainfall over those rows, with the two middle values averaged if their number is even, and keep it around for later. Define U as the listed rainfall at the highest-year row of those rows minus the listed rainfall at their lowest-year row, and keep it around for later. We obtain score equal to 3.44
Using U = -0.1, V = 11.9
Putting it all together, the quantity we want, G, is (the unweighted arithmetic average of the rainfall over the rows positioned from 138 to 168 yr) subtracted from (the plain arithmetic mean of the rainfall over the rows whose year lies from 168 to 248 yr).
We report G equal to -0.29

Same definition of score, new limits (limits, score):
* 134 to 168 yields 3.21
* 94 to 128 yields 3.19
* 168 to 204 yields 3.44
